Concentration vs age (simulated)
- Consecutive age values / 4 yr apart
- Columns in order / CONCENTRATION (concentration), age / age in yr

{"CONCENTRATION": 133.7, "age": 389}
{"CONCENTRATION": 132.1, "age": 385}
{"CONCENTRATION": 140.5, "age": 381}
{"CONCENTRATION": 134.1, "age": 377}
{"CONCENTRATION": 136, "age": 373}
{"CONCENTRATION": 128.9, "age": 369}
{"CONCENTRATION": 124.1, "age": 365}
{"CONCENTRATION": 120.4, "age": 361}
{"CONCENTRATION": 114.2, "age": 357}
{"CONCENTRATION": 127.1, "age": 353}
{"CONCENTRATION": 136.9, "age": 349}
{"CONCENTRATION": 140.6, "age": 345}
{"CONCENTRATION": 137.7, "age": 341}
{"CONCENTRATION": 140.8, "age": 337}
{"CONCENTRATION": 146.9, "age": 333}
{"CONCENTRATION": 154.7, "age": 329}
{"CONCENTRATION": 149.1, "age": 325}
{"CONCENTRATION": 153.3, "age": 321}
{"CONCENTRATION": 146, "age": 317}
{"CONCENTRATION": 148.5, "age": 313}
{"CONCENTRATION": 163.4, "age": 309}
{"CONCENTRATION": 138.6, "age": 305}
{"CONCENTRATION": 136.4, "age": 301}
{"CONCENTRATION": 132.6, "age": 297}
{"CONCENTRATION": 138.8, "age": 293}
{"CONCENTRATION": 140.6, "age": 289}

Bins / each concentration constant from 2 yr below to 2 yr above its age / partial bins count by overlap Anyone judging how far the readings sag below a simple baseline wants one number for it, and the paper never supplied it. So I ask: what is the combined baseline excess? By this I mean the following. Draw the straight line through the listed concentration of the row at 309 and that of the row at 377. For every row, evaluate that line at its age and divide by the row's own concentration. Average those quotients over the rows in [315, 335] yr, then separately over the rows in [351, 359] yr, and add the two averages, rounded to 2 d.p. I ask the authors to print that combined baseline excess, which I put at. 2.24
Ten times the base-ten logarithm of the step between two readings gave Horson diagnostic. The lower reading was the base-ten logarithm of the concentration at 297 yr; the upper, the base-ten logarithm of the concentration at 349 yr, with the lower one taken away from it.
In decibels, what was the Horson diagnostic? -19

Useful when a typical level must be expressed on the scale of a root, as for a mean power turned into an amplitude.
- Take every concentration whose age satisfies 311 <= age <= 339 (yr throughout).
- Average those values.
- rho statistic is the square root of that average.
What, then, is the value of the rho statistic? 12.2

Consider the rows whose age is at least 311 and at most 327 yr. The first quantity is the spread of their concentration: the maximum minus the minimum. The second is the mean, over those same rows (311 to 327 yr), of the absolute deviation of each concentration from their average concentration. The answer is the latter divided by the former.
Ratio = 0.28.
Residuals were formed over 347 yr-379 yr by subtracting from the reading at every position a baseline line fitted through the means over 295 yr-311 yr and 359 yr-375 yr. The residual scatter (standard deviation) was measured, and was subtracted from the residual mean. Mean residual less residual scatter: -9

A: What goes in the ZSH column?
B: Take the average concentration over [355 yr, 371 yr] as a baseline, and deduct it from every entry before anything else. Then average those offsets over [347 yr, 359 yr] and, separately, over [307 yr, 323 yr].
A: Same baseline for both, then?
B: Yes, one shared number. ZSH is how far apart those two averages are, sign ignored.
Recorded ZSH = 27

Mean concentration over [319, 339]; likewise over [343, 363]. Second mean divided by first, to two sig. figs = 0.86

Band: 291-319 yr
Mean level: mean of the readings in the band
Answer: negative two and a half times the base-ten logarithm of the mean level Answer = -5.39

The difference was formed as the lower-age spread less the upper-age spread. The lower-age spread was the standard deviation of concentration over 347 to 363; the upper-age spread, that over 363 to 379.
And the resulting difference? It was 4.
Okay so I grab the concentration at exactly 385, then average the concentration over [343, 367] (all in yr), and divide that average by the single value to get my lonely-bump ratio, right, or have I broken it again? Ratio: 0.96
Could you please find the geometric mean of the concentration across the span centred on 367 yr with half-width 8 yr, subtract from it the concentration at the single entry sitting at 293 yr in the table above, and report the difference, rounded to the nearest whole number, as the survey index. -12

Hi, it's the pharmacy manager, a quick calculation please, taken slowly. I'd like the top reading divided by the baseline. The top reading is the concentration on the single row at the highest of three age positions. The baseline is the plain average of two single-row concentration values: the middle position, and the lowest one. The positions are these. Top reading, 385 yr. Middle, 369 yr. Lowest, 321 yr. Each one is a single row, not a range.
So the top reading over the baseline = 0.936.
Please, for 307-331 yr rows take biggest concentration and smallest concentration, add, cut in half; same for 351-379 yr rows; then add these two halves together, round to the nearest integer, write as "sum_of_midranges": 280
